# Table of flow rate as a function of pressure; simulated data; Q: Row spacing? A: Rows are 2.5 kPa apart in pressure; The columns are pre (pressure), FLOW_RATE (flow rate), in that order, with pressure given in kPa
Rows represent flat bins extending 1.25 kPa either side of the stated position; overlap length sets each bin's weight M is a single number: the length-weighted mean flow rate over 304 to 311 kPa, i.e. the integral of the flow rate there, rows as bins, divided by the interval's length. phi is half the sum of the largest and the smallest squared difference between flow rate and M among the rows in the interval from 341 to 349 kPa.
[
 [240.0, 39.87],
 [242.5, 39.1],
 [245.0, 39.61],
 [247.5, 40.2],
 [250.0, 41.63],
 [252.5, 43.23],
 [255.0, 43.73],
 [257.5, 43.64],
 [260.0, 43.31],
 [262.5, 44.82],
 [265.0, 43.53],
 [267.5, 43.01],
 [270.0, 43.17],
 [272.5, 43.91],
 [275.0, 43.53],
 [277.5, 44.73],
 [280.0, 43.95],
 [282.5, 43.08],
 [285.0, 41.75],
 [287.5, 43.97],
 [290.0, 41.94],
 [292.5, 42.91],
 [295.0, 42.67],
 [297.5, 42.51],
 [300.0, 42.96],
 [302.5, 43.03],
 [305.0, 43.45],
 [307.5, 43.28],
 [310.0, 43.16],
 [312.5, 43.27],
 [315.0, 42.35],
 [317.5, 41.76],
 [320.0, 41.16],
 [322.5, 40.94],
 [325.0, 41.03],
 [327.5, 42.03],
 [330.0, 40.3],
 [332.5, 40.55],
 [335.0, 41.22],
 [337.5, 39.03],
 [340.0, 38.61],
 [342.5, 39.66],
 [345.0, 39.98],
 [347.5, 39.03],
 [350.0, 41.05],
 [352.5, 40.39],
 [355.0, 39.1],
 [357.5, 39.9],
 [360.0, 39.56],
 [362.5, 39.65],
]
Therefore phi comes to 14.6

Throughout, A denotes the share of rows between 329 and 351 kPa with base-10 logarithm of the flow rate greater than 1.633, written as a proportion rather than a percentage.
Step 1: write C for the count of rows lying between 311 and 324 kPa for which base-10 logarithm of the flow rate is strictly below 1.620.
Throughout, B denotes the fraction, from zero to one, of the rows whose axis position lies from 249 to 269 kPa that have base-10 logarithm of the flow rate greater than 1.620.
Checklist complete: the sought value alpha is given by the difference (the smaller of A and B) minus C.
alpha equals -2.0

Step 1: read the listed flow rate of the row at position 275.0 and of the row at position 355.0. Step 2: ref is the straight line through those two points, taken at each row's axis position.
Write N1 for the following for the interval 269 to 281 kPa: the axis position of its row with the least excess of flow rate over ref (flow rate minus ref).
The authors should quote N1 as 270.0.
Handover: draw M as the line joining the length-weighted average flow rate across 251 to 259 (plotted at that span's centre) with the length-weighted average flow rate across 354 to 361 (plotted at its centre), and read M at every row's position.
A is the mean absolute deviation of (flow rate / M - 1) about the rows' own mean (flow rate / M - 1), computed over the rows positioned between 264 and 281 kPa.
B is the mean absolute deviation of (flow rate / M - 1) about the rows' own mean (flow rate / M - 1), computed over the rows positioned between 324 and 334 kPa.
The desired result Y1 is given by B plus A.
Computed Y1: 0.026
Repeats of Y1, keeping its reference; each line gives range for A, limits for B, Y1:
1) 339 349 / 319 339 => 0.025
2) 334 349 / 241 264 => 0.063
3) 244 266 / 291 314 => 0.048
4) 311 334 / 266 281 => 0.029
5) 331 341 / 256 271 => 0.032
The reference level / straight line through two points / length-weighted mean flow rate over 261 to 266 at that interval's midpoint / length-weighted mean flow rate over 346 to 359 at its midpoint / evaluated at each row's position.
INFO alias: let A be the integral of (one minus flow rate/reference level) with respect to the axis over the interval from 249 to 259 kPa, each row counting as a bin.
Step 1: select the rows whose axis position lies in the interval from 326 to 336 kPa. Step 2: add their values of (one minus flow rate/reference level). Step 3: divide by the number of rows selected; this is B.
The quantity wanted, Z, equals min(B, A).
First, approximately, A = 0.34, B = 0.00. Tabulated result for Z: -0.003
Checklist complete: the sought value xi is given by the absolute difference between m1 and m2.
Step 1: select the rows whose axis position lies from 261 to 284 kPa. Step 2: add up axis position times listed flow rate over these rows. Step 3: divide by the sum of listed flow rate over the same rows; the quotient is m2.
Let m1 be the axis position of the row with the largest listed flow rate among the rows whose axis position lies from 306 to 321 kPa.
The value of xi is 35.0 kPa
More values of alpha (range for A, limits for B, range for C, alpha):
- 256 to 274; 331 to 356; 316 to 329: -3.0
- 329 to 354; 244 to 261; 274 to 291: 0.0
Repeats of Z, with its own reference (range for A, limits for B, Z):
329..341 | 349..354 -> -0.019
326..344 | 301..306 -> -0.024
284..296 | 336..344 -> 0.034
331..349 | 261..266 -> -0.001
